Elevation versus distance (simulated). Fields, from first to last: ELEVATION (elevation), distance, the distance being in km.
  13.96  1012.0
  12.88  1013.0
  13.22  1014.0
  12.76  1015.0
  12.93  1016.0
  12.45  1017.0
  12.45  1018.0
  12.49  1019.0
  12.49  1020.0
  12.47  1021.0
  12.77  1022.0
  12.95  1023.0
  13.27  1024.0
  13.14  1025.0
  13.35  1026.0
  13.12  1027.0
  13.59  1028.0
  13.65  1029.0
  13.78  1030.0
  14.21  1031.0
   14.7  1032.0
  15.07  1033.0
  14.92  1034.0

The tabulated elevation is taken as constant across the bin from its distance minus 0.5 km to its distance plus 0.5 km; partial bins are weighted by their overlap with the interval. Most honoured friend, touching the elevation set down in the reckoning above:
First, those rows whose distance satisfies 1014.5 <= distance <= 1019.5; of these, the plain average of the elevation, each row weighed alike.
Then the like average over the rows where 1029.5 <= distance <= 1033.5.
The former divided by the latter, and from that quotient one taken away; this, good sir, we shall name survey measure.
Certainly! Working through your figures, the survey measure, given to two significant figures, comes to -0.13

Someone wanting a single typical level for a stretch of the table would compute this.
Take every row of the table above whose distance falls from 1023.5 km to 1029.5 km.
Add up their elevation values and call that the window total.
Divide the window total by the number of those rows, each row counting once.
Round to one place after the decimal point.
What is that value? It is 13.4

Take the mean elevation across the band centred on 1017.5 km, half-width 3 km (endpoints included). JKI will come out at 12.6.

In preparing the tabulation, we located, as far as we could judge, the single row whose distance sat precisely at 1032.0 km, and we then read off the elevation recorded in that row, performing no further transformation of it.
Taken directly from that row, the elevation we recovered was 14.7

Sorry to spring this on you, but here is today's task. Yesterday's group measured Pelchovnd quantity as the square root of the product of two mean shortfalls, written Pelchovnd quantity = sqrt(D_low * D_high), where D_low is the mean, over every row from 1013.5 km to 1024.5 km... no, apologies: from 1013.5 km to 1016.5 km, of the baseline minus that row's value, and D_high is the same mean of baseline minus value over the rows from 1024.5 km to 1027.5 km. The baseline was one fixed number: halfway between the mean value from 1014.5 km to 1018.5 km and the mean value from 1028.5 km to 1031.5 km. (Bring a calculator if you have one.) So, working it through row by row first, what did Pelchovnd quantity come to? 0.13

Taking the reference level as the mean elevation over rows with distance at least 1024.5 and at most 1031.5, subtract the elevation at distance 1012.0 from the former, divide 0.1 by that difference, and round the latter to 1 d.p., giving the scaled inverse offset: -0.2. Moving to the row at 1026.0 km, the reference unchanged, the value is 0.5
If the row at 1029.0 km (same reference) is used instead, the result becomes -1.0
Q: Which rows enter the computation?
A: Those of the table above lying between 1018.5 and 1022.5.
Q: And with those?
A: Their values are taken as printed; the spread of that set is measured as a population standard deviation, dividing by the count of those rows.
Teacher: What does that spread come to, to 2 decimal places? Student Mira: 0.12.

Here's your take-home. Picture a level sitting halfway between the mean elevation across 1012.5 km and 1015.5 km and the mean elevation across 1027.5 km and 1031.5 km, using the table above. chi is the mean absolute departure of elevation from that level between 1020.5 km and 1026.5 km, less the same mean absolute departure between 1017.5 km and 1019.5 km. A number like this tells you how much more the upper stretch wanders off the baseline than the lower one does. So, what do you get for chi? -0.52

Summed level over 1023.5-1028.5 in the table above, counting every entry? 66.5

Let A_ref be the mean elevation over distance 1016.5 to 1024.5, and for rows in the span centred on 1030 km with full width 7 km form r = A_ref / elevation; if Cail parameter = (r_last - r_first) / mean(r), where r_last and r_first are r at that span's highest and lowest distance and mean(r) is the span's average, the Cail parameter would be -0.14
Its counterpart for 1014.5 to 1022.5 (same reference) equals 0.00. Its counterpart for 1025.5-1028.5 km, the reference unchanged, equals -0.02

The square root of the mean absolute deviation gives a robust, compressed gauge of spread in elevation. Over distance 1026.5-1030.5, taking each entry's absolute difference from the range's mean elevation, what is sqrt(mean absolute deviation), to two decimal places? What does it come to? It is 0.46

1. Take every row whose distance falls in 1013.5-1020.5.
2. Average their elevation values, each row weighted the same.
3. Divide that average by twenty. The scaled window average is 0.634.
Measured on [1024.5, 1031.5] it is 0.677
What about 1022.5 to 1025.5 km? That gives 0.656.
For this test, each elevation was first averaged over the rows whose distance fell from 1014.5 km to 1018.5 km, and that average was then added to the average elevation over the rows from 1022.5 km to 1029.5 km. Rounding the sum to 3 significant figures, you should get 25.9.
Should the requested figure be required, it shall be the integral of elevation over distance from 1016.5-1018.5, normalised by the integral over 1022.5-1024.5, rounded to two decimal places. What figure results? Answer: 0.95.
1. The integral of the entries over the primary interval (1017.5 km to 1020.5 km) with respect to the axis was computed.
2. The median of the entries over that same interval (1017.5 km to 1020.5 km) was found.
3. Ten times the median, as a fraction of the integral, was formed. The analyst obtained 3.337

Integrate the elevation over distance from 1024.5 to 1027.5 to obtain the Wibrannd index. 39.6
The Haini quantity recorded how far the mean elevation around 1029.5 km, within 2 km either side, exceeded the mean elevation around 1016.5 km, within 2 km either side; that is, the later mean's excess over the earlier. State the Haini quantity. 1.2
